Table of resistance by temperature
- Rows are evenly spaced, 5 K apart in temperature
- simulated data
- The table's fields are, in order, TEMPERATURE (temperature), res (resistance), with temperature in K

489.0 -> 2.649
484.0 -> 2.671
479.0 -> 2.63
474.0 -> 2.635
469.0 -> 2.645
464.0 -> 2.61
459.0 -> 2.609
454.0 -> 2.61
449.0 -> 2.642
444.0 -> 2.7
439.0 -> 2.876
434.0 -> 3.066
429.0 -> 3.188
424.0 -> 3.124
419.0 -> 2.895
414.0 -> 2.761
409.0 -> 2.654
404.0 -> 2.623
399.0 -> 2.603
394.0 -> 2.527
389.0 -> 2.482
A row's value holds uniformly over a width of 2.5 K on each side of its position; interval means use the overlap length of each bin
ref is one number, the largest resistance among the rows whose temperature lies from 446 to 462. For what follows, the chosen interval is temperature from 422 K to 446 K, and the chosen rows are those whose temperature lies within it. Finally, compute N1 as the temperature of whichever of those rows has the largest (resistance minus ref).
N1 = 429.0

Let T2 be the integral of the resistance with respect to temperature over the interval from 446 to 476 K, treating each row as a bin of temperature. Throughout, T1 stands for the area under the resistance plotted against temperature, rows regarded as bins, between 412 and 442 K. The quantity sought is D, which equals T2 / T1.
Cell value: 0.88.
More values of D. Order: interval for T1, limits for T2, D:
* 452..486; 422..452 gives 0.98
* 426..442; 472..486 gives 0.76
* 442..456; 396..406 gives 0.70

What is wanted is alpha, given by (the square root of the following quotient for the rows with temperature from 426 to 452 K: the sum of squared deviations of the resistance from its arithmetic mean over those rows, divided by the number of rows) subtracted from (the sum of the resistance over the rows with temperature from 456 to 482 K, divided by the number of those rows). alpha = 2.42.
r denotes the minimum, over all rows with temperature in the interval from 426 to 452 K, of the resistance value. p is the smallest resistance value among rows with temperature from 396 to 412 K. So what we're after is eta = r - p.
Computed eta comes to 0.04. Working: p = 2.603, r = 2.642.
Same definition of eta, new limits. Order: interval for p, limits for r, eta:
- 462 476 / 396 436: -0.01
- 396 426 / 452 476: 0.01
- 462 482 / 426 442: 0.27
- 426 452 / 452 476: -0.03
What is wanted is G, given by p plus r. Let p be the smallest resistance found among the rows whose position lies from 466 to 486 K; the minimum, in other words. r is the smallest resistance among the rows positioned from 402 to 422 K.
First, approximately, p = 2.63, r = 2.623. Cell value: 5.25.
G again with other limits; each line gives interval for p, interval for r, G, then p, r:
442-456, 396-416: 5.21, 2.61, 2.603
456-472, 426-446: 5.31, 2.609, 2.7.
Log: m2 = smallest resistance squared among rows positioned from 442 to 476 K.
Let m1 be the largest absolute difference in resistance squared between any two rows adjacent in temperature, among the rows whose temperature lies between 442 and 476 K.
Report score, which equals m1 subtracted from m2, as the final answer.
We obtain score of 6.50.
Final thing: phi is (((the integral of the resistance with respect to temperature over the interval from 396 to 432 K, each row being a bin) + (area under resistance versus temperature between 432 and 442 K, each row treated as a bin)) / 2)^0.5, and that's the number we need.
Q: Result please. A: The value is 8.1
